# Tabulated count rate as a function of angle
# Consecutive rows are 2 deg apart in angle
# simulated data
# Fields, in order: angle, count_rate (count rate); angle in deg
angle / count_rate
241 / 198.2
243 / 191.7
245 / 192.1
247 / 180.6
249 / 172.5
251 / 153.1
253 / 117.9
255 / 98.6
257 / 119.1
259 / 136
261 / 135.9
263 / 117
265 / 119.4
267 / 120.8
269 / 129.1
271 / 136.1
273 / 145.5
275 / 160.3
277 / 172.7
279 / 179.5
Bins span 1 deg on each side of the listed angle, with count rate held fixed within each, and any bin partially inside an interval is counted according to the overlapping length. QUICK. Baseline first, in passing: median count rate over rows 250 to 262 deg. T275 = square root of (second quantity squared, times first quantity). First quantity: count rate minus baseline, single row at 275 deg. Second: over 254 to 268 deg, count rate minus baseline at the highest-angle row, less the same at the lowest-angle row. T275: 127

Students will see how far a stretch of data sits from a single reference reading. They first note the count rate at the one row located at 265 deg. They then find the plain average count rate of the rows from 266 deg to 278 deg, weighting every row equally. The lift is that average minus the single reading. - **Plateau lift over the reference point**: 25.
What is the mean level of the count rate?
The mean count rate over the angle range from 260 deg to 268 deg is 123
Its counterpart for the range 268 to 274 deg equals 137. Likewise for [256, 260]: 128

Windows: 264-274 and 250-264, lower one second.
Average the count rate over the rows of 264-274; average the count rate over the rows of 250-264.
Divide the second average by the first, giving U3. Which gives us 0.96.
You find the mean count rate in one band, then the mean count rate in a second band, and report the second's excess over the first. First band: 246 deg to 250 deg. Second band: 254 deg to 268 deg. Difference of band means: -56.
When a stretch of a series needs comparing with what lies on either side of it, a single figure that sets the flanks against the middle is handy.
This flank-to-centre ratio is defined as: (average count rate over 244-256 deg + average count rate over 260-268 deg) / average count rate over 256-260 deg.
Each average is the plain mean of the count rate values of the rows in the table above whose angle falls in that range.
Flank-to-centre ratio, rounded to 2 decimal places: 2.16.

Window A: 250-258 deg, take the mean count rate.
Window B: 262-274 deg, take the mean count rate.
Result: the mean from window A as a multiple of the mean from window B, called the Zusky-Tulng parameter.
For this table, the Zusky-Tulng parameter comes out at 1.0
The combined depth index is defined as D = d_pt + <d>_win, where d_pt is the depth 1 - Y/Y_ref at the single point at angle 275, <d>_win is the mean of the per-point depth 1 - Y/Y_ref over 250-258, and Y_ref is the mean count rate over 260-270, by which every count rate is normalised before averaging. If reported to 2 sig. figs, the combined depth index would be -0.27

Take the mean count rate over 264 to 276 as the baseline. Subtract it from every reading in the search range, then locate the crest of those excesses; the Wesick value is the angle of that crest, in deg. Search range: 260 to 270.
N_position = 261 deg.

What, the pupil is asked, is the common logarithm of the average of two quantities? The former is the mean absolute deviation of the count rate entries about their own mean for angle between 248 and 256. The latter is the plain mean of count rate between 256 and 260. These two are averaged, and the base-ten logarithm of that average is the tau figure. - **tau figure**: 1.89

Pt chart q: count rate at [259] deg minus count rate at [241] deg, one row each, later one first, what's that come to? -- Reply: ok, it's -62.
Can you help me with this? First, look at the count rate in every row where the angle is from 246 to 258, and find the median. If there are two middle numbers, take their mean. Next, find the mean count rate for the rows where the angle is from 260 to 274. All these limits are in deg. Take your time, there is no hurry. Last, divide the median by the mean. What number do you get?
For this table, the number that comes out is 1.1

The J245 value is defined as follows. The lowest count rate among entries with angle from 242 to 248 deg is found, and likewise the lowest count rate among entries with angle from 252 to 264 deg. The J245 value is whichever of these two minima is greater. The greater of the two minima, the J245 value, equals 181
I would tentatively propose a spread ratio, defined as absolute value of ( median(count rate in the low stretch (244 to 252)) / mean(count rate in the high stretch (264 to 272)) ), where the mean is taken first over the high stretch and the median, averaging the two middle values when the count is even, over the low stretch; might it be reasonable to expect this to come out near 1.4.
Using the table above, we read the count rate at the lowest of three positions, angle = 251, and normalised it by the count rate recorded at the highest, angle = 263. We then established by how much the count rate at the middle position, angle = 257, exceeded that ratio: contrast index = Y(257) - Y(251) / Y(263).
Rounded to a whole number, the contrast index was 118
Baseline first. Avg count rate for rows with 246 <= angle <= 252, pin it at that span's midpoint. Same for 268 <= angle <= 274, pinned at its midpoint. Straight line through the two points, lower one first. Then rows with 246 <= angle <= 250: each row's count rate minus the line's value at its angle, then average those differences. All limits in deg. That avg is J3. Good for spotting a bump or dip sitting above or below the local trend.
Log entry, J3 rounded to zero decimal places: 6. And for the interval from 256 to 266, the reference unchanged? -26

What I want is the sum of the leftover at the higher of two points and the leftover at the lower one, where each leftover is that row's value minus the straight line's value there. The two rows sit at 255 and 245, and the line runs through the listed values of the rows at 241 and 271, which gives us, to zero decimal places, -68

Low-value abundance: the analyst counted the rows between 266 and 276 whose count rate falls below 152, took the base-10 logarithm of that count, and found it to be 0.60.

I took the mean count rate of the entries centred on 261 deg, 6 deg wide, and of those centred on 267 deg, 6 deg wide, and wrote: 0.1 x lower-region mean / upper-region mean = 0.105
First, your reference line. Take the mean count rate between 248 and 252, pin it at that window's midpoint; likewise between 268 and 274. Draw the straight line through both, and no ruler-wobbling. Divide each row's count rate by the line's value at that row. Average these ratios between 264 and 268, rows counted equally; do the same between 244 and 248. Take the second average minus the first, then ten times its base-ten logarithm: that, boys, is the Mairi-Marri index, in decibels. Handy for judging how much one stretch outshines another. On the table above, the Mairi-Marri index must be -5.7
